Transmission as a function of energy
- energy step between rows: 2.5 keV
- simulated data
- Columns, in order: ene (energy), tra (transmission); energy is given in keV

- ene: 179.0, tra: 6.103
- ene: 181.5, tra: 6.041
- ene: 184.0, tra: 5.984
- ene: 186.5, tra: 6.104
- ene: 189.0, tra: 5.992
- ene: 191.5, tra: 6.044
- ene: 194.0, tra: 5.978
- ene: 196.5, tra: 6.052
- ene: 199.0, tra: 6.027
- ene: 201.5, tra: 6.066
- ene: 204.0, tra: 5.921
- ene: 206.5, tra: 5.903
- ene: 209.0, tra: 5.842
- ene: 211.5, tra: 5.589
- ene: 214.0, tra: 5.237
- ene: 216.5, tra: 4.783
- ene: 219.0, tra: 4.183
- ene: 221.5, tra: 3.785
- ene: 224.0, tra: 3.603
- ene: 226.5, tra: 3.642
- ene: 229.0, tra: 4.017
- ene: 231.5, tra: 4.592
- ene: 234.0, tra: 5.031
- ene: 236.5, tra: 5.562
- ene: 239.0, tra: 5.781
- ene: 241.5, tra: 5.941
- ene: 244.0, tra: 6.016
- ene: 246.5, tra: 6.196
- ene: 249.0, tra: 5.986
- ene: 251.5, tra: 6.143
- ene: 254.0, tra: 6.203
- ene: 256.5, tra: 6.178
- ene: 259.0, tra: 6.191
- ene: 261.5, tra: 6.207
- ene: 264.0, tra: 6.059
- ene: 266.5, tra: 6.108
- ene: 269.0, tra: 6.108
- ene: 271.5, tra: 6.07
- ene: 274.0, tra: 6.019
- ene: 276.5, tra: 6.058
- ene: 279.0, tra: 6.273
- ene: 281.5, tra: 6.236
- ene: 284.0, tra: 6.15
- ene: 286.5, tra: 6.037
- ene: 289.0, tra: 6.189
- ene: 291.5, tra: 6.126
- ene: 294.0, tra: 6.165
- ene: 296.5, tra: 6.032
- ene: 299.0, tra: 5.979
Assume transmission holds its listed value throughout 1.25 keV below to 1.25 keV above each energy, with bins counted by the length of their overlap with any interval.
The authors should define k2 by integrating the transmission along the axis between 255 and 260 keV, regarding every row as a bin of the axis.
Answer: 30.9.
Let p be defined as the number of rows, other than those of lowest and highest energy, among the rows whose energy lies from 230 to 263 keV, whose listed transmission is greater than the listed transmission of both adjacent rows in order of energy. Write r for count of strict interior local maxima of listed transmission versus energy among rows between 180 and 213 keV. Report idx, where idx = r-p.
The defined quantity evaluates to 2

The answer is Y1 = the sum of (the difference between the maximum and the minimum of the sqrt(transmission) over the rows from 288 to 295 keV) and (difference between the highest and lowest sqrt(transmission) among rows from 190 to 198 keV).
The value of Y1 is 0.03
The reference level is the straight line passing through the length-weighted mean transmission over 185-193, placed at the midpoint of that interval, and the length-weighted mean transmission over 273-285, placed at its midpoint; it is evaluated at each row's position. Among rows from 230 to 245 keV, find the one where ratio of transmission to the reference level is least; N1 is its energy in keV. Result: 231.5 keV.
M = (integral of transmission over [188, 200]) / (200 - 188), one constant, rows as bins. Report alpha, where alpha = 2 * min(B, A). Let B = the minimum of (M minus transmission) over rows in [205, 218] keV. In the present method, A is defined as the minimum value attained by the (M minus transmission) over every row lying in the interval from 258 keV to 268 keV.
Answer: -0.376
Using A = -0.19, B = 0.12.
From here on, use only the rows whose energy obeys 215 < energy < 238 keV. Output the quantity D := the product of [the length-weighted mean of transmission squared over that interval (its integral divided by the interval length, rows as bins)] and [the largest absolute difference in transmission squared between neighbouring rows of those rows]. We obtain 110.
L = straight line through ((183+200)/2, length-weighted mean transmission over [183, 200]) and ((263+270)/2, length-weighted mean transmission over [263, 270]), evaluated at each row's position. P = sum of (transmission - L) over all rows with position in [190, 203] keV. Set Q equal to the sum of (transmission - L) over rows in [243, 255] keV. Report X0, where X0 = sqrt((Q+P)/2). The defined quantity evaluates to 0.29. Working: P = 0.01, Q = 0.2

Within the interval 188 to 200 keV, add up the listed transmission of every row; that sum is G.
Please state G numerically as 30.1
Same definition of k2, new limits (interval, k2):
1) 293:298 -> 30.4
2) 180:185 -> 30.1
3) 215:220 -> 22.7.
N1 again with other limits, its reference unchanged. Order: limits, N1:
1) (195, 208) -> 206.5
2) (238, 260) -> 239.0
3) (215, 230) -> 224.0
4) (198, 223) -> 221.5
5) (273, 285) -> 274.0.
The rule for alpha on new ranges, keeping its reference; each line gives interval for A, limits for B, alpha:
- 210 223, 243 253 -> -0.354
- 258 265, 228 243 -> -0.376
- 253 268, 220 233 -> -0.376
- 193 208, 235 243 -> -0.094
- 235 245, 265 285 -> -0.508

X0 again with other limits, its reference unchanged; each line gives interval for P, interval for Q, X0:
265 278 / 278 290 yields 0.34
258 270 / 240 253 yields 0.26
